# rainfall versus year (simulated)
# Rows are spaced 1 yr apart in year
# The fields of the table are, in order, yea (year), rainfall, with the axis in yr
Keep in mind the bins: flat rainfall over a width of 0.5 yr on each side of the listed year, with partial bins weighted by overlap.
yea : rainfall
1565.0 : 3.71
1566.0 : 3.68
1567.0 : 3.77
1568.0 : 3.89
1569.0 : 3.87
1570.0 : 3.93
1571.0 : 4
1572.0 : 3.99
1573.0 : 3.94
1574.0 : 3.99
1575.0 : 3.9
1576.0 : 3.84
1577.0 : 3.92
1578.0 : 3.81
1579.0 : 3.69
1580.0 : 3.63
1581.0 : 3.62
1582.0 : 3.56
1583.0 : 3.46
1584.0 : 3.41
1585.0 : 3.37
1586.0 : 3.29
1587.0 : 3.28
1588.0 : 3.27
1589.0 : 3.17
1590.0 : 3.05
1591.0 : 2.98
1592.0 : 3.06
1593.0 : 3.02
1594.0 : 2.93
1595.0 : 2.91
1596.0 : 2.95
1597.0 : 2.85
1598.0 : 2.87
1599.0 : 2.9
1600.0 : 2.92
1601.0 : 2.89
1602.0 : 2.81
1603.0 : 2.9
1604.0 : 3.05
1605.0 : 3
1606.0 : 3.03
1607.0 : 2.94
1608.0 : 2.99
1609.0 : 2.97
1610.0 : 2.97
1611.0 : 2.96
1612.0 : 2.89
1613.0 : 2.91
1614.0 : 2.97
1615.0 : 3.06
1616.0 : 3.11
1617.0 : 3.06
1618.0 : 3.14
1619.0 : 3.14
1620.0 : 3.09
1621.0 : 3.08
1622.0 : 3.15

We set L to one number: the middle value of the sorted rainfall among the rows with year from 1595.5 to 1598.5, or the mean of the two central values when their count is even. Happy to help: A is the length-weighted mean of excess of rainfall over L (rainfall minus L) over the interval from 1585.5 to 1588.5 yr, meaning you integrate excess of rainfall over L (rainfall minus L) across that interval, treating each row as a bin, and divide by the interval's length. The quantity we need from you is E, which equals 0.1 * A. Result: 0.041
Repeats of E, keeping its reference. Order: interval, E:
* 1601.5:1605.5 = 0.007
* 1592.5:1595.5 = 0.008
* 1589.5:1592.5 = 0.016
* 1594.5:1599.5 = 0.003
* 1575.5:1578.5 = 0.099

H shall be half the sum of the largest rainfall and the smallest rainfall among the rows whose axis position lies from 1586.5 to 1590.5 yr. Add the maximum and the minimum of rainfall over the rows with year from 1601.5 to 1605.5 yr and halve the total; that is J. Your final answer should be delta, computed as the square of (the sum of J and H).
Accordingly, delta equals 37.1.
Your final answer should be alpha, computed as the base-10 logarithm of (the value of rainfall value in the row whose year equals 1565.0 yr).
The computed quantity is 0.57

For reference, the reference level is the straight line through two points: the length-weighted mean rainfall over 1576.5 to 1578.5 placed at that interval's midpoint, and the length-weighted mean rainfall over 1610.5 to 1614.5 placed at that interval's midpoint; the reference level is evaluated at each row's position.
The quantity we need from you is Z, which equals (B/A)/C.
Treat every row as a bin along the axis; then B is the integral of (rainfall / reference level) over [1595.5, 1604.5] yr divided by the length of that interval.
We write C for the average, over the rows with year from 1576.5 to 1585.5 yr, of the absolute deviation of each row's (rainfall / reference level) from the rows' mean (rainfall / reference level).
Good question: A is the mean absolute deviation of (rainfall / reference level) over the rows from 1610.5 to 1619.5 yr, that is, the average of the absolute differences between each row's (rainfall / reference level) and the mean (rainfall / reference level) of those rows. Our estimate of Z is 784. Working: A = 0.051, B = 0.89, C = 0.022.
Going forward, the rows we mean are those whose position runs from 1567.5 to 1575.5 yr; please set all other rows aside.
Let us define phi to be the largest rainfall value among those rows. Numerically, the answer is 4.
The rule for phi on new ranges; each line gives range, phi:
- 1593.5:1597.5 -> 2.95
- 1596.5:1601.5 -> 2.92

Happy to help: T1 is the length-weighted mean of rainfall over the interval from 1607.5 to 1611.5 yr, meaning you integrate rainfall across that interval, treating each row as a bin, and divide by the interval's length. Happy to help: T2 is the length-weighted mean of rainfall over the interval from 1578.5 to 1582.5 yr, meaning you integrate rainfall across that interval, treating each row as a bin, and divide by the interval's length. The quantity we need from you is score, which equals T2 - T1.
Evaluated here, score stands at 0.65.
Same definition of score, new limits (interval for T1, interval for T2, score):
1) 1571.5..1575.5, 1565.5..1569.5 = -0.15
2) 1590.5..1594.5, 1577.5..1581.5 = 0.69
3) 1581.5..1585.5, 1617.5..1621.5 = -0.34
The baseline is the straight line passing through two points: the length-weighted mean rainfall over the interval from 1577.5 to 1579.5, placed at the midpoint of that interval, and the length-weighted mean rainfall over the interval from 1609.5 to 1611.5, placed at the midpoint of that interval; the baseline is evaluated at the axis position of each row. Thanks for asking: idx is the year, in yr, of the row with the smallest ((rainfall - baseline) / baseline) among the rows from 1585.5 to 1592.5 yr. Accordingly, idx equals 1591.0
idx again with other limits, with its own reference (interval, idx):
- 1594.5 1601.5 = 1597.0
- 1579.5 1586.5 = 1586.0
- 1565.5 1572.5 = 1566.0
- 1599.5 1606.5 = 1602.0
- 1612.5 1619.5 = 1613.0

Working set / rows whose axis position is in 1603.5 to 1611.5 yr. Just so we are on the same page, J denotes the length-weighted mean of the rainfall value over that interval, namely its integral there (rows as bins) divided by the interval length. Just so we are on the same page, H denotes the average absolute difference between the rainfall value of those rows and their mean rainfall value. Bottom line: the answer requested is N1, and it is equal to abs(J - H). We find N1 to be 2.96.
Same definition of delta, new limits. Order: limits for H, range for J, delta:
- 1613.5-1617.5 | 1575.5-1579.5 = 46.9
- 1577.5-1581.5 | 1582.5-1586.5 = 50.3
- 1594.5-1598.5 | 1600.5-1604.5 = 34.0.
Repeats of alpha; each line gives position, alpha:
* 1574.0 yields 0.60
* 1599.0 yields 0.46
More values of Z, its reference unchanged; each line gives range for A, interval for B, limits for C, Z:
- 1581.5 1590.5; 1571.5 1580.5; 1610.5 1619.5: 1104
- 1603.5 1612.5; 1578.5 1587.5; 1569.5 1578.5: 9800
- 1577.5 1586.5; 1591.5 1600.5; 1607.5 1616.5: 1176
